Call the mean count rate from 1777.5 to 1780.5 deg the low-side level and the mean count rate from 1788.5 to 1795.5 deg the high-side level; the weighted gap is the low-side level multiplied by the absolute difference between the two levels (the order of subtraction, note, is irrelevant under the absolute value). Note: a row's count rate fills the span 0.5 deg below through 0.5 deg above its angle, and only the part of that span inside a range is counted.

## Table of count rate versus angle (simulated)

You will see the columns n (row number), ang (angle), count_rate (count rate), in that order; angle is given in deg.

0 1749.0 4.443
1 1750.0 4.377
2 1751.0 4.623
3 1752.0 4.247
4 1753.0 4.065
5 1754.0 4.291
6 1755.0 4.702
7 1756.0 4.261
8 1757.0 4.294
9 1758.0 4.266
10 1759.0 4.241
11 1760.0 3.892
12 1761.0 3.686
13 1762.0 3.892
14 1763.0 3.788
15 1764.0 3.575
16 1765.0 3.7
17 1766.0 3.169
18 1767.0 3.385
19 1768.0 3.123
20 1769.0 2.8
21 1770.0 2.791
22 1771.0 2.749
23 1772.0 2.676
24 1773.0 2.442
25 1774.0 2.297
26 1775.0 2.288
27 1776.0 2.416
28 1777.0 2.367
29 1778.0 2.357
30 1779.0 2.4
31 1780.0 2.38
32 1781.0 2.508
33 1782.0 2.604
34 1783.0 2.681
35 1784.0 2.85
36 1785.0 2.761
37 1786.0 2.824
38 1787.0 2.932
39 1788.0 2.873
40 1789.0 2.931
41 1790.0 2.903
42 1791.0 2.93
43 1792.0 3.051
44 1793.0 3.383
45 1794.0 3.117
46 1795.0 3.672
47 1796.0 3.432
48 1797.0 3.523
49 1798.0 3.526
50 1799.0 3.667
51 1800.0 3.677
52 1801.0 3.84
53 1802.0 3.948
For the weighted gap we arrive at 1.8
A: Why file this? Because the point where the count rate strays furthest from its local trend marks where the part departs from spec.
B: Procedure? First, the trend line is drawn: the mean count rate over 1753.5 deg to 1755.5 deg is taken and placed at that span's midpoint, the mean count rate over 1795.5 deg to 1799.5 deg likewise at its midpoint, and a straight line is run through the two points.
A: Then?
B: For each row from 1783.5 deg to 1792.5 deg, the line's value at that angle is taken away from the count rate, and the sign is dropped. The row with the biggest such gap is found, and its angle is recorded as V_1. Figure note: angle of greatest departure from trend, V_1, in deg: 1785.0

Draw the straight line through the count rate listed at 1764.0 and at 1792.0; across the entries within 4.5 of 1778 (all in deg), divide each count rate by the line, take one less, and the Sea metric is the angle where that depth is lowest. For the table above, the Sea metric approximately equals 1774.0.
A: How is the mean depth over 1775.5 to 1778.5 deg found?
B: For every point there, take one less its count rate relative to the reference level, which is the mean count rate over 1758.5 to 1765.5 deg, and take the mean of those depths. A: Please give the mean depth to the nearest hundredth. 0.38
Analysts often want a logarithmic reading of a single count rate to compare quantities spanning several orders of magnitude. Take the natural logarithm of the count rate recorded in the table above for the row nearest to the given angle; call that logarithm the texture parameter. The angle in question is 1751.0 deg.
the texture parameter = 1.53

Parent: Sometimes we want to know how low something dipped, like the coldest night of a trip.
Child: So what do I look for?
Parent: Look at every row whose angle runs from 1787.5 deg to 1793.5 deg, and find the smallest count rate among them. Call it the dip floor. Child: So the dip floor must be 2.873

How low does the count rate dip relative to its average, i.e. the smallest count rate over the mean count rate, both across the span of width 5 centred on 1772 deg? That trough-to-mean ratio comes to 0.887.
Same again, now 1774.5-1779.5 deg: 0.967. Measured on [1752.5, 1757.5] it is 0.940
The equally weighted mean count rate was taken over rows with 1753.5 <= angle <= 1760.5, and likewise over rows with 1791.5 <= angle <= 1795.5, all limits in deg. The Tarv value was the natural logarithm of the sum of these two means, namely 2.03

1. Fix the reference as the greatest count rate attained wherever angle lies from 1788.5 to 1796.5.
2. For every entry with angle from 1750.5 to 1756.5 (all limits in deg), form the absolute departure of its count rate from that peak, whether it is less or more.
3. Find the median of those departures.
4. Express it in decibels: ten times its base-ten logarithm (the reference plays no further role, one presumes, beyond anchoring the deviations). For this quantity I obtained -2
